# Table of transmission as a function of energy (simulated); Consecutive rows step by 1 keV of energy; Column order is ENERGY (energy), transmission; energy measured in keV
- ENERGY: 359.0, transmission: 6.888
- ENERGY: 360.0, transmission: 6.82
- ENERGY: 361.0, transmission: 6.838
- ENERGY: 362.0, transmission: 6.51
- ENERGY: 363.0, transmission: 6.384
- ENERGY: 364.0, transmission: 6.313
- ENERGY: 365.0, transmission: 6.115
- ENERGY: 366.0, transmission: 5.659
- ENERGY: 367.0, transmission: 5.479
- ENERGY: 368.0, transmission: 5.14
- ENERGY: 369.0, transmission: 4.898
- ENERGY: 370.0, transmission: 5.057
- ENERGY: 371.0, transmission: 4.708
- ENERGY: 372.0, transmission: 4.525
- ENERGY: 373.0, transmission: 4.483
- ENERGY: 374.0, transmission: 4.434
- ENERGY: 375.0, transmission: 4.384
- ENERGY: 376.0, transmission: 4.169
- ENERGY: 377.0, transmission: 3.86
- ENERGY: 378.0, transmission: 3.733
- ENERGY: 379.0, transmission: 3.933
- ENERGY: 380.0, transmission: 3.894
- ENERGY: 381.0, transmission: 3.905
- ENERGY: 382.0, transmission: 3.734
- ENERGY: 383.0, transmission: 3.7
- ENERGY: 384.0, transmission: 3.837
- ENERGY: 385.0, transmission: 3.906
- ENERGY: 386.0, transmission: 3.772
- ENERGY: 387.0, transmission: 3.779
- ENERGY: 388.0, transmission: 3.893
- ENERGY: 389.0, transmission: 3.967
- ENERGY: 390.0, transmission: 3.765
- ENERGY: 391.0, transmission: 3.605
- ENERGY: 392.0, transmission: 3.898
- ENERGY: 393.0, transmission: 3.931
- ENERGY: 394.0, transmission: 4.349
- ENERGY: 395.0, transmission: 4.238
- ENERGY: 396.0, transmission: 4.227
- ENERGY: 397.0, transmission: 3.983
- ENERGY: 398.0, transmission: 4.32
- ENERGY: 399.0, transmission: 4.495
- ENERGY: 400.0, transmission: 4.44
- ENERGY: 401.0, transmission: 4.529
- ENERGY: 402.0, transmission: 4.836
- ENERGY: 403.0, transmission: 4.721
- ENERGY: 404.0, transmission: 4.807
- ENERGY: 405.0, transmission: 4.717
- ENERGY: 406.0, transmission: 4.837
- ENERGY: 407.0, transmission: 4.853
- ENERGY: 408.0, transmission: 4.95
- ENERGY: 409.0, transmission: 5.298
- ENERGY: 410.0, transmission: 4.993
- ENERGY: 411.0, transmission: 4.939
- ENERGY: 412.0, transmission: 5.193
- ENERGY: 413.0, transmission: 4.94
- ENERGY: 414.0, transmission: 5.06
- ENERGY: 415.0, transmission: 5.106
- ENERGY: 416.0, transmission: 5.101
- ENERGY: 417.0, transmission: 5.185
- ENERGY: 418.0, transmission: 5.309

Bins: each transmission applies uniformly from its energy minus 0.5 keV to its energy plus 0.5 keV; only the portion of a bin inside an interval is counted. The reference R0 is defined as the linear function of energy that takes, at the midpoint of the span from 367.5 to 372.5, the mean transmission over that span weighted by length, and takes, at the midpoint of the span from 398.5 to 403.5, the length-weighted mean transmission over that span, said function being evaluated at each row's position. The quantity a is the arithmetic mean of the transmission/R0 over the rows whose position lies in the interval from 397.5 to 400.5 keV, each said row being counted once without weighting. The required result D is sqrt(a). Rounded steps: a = 0.96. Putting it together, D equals 0.98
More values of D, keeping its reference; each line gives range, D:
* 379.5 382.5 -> 0.90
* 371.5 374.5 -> 0.96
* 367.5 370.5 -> 1.02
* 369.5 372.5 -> 0.99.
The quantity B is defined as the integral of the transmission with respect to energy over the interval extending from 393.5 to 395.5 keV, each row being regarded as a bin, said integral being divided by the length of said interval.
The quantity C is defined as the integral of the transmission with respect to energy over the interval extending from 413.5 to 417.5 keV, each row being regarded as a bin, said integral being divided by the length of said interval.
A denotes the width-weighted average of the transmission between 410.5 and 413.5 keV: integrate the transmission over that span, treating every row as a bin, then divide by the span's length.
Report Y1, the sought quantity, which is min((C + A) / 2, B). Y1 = 4.29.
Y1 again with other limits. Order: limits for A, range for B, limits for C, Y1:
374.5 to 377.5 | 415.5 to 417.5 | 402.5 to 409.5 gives 4.51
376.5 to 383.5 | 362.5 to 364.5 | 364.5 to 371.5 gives 4.56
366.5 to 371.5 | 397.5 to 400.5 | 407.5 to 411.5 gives 4.42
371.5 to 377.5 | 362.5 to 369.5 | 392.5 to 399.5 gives 4.26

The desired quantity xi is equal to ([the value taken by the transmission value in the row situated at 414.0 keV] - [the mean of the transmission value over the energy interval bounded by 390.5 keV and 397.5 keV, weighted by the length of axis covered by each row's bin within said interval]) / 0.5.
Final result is 2.1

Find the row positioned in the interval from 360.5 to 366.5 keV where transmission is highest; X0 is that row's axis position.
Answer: 361.0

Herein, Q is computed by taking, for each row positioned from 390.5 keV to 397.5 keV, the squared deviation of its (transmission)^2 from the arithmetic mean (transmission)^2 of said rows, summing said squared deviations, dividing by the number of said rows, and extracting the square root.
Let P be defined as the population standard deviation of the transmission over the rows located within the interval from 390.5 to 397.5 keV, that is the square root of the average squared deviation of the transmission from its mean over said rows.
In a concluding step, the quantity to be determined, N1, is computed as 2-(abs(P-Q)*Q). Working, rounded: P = 0.24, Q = 1.9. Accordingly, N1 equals -1.1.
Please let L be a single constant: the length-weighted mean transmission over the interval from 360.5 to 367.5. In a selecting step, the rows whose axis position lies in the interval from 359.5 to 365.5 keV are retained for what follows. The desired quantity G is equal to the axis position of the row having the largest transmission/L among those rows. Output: 361.0 keV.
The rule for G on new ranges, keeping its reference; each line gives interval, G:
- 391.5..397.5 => 394.0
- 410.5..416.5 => 412.0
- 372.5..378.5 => 373.0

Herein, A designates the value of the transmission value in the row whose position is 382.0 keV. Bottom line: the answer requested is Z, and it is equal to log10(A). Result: 0.572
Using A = 3.734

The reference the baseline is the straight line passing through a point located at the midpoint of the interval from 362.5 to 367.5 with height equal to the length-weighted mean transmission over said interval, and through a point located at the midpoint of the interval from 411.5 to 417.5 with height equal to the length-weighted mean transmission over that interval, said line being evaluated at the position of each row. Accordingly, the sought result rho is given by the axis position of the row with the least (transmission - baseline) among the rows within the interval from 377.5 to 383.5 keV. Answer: 378.0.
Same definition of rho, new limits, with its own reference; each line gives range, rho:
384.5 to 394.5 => 391.0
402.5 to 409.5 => 403.0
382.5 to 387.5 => 383.0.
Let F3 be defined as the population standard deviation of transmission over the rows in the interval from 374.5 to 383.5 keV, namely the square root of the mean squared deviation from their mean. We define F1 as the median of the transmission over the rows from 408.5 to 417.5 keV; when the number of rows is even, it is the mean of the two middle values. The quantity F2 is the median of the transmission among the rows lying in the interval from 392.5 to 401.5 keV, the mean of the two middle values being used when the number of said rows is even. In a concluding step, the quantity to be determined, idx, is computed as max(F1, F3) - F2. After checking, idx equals 0.8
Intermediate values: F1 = 5.1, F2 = 4.3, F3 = 0.21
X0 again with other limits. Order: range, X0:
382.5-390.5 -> 389.0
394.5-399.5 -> 399.0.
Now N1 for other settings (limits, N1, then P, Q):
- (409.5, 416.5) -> 1.3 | 0.09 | 0.9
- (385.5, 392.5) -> 1.4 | 0.11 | 0.8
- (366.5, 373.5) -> -7.7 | 0.33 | 3.3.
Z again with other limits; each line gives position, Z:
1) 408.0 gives 0.695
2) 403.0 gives 0.674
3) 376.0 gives 0.620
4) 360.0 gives 0.834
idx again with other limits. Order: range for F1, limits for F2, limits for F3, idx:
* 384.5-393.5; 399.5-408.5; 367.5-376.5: -0.9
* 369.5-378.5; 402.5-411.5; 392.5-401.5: -0.4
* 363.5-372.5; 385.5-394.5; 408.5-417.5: 1.2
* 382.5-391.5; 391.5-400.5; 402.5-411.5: -0.5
